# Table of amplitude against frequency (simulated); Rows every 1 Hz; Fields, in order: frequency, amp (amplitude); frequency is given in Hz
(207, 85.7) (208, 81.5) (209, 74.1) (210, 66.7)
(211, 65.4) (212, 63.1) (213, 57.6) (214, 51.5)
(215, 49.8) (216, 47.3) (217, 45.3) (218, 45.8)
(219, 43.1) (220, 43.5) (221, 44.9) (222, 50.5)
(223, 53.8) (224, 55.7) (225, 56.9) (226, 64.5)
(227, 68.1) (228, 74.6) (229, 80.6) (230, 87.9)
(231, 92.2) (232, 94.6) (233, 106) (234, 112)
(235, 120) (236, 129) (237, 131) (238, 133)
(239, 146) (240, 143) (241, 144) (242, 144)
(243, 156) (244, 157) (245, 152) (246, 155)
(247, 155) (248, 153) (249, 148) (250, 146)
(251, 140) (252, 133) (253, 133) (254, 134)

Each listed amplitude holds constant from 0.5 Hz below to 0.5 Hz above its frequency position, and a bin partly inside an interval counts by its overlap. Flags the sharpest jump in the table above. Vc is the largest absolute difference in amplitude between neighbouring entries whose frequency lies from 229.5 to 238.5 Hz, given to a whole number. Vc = 11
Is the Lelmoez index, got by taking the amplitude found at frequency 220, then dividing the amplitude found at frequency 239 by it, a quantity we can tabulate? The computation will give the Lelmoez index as 3.4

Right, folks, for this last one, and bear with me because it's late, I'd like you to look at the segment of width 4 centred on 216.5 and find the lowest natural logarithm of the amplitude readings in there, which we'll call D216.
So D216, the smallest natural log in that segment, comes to 3.8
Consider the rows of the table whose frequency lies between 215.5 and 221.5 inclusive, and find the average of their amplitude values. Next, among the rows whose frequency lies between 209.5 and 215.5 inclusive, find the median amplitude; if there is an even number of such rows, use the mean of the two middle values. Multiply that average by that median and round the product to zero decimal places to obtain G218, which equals 2715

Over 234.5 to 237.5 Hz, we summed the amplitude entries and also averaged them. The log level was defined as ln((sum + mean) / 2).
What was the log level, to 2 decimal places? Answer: 5.53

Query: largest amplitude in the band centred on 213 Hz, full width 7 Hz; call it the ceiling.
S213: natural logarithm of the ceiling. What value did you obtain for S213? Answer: 4.2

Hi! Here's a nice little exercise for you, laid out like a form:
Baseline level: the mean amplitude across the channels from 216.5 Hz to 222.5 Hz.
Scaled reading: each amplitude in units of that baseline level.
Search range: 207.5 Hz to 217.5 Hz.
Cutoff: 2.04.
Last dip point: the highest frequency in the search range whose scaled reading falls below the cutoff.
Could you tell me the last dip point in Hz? 217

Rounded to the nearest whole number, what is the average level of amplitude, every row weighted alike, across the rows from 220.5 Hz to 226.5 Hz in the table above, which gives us 54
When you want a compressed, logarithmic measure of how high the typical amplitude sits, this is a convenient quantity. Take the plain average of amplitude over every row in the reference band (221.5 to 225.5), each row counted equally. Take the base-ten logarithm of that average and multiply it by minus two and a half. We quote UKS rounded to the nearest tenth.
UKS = -4.3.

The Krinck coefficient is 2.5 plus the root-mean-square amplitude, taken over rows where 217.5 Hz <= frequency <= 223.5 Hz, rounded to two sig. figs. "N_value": 50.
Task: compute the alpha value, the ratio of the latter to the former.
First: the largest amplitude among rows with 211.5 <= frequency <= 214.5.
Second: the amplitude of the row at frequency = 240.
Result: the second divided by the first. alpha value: 2.3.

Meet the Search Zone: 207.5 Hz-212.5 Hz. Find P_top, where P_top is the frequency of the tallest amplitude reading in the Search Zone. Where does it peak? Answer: 208 Hz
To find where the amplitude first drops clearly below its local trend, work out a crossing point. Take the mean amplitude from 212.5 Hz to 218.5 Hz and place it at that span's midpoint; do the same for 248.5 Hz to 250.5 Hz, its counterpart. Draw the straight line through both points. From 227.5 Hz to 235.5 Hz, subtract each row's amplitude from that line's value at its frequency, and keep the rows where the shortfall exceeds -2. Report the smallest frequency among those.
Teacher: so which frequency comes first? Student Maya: 228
